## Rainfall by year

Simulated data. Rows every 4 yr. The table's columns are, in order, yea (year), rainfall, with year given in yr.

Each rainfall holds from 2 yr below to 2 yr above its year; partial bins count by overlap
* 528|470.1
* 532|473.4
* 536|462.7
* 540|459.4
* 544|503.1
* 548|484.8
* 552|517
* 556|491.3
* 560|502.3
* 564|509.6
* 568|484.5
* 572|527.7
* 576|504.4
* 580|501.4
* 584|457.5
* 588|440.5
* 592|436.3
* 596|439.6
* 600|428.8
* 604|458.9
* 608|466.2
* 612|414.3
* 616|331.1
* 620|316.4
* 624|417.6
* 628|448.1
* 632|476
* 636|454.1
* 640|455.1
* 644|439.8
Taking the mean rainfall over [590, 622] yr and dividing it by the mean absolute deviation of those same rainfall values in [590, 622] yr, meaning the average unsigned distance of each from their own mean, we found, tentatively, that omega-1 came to 9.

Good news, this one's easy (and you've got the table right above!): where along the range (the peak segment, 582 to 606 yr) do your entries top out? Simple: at 604 yr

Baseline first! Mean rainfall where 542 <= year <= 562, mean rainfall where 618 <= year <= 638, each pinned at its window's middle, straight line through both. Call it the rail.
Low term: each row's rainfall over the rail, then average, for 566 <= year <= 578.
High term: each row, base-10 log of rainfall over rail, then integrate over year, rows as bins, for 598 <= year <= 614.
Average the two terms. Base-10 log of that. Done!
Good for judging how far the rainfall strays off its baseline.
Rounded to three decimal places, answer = -0.299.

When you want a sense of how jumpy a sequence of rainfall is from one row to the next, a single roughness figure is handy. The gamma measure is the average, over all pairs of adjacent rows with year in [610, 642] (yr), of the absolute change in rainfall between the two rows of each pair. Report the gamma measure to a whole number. 40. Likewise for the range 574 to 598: 14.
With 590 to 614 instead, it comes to 21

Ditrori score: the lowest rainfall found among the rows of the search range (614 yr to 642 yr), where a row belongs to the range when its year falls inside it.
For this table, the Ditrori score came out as 316.4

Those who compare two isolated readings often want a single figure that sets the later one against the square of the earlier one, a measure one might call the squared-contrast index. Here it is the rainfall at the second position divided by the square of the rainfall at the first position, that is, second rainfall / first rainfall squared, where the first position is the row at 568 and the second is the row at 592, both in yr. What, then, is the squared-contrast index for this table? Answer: 0.0019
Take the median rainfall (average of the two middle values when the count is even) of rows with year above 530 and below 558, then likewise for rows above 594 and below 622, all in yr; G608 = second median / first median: 0.88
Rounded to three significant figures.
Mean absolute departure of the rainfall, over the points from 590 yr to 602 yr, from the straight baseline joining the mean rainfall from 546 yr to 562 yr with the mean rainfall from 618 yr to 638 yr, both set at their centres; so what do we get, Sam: 20.6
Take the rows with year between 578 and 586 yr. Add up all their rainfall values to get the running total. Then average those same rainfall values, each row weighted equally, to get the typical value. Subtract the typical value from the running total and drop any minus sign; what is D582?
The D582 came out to 479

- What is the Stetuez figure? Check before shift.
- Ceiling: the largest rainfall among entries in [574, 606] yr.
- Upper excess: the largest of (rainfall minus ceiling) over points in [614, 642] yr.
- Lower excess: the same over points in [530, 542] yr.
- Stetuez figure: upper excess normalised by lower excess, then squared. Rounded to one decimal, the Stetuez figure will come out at 0.8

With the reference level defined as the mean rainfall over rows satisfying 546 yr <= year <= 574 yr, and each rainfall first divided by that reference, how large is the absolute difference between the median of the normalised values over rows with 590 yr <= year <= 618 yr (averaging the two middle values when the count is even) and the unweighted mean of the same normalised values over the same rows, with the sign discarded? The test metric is 0.022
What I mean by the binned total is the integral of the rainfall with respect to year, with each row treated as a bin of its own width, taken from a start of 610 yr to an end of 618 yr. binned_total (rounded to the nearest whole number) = 2982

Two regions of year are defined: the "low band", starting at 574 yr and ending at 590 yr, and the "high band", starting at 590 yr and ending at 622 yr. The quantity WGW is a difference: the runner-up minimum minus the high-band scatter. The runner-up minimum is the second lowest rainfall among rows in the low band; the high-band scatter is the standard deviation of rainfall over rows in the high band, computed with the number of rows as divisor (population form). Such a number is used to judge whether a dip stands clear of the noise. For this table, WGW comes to 405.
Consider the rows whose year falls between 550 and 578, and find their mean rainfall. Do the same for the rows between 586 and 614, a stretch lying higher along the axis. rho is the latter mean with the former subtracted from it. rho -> -65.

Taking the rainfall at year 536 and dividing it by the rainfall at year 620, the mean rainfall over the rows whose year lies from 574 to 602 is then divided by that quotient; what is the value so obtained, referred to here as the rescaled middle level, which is 313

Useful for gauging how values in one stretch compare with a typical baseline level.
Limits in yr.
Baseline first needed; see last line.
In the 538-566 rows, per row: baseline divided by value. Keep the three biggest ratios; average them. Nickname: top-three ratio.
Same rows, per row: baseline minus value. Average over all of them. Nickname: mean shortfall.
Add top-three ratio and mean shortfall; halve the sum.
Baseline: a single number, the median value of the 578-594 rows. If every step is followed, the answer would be -23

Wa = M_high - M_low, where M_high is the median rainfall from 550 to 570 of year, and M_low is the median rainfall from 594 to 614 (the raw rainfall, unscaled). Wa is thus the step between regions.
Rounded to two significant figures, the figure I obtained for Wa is 63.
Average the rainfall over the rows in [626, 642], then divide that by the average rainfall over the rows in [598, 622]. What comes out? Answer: 1.14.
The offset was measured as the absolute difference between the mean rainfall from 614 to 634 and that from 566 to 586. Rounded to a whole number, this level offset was 97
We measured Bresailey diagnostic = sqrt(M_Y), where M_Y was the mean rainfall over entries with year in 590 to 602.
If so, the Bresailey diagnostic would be 20.9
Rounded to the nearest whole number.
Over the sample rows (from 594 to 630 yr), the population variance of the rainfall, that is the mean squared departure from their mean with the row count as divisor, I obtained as 2576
